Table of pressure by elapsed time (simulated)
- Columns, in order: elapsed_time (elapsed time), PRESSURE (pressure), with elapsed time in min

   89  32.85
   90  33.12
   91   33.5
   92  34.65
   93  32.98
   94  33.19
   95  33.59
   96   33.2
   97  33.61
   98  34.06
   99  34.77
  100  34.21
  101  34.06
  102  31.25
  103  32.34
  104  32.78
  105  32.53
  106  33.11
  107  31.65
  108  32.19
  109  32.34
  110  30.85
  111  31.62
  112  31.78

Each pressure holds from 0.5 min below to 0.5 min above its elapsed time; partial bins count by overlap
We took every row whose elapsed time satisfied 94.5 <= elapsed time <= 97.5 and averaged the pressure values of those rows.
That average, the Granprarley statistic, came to 33.5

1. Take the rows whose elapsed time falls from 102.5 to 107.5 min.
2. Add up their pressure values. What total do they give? 162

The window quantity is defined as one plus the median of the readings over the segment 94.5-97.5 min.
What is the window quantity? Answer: 34.6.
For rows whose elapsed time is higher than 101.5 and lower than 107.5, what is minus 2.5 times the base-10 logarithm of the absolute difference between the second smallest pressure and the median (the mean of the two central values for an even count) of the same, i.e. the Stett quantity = 0.3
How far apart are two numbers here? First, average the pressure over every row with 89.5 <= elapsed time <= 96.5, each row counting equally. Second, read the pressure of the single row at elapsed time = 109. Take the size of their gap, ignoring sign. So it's 1.1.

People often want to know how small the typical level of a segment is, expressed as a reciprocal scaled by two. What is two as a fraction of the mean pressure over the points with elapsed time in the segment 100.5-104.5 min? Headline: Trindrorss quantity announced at 0.0613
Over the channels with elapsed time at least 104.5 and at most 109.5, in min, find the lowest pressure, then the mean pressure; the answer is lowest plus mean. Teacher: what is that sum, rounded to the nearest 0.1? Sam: 64.0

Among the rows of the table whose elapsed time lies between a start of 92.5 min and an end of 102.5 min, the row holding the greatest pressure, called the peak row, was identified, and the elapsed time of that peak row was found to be 99 min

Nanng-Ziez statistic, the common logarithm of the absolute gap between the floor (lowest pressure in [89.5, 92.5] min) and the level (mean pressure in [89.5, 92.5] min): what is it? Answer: -0.20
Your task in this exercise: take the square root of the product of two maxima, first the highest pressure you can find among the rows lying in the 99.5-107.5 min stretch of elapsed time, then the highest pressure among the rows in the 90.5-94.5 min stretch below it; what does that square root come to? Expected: 34.4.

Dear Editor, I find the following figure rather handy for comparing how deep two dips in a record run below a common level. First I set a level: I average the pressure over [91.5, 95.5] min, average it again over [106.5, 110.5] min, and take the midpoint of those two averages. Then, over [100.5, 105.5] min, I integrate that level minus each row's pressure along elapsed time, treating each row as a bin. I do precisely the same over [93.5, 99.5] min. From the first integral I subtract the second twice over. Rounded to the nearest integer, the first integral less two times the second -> 13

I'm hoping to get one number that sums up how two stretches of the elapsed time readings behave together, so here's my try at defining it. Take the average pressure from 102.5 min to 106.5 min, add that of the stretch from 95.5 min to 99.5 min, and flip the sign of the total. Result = -66.6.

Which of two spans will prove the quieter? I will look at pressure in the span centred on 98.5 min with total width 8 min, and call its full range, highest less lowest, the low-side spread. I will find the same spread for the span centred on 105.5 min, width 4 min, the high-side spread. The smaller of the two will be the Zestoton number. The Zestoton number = 1.46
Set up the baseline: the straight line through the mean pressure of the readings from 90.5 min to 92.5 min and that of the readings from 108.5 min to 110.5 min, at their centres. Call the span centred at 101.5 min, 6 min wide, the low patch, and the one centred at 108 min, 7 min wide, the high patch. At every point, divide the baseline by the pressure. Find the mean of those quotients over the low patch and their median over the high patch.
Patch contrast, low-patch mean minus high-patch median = -0.005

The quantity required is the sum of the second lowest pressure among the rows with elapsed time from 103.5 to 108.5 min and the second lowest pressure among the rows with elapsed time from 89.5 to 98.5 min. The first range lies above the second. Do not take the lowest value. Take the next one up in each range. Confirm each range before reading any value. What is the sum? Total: 65.3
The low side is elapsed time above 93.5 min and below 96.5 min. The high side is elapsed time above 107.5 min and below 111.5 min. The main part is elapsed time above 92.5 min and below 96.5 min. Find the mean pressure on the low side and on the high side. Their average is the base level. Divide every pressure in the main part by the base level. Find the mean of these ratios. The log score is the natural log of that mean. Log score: 0.021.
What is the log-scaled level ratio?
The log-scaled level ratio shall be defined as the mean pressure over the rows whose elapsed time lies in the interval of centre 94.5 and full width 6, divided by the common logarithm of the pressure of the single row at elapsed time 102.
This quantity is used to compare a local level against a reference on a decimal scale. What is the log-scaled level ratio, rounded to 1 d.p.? 22.4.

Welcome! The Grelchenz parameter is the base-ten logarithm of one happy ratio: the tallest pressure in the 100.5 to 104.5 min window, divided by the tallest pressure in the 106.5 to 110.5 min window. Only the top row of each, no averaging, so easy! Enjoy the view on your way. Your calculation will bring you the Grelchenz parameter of 0.023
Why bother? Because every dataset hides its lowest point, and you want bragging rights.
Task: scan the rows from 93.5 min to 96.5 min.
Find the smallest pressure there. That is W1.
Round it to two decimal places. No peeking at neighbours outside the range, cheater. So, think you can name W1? 33.19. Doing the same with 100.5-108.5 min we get 31.25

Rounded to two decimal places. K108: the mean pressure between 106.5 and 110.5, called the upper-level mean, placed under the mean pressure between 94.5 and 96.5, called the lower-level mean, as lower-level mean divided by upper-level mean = 1.05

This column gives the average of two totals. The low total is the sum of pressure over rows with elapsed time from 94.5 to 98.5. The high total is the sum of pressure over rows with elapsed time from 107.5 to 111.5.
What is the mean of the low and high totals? 131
